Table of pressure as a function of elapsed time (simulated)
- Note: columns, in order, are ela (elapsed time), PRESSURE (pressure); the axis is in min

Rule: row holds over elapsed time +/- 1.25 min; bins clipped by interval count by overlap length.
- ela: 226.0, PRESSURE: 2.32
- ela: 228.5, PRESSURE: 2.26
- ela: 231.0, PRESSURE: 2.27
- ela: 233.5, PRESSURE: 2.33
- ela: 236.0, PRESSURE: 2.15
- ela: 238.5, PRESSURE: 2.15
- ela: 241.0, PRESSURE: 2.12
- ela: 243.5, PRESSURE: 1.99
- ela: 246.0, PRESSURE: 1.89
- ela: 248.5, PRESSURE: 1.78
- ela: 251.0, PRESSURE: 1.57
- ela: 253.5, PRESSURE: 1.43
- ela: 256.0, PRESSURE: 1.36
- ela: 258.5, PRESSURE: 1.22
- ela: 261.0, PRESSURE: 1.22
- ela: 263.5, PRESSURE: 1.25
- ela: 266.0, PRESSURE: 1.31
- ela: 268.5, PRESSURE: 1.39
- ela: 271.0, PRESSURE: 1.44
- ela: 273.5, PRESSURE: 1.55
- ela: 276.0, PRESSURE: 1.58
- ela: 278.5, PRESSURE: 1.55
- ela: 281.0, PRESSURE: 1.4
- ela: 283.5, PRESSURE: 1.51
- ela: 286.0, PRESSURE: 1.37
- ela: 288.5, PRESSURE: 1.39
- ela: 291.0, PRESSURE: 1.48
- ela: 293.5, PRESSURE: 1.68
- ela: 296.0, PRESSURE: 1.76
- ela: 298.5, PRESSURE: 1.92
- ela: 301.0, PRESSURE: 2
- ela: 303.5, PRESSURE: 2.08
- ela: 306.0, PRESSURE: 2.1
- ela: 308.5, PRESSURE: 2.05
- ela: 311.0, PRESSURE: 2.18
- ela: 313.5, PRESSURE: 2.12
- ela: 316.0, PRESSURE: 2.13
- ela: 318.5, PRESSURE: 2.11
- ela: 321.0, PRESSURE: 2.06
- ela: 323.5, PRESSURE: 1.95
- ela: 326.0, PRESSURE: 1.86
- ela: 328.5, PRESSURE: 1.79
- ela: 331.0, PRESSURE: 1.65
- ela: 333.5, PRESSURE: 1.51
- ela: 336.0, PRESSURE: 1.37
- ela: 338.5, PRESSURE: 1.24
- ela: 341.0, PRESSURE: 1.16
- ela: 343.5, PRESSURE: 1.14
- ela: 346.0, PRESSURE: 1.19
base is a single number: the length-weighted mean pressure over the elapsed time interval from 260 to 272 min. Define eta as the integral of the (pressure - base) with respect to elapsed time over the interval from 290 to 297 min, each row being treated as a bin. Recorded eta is 2.2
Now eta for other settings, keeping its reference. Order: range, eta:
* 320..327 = 4.4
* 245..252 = 3.0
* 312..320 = 6.4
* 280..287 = 0.8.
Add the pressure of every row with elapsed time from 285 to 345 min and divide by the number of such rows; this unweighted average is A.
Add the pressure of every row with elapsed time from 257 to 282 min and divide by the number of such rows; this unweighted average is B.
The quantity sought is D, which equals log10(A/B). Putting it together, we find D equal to 0.10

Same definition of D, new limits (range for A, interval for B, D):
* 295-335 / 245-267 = 0.13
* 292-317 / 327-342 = 0.14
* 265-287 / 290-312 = -0.12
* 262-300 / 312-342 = -0.06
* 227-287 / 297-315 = -0.09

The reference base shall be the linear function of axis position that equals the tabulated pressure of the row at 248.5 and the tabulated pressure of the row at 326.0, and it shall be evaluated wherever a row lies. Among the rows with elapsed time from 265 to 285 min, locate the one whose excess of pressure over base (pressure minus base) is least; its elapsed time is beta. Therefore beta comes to 266.0 min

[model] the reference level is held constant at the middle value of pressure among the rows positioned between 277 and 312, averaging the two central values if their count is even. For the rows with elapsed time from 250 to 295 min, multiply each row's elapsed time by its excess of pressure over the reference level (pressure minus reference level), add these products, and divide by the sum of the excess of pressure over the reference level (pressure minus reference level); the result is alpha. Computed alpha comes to 269.8 min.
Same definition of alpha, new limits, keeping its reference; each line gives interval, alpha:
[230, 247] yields 236.9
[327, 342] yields 338.3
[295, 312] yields 305.5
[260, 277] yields 266.5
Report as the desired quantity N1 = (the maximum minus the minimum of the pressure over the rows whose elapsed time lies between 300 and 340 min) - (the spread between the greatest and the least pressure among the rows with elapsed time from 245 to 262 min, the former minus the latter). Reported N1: 0.27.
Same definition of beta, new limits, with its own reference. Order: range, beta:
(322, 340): 338.5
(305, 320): 308.5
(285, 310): 286.0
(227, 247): 246.0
